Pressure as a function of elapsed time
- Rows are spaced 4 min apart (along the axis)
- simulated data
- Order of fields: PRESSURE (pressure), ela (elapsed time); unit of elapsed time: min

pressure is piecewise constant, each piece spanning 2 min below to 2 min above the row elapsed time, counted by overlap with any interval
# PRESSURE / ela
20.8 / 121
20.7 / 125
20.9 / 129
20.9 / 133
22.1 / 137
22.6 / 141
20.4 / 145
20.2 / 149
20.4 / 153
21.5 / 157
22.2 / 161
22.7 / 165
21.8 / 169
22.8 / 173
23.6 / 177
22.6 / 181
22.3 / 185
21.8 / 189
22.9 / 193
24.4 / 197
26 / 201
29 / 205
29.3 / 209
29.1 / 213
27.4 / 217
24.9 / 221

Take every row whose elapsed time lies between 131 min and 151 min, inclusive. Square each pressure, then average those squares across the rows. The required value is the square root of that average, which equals 21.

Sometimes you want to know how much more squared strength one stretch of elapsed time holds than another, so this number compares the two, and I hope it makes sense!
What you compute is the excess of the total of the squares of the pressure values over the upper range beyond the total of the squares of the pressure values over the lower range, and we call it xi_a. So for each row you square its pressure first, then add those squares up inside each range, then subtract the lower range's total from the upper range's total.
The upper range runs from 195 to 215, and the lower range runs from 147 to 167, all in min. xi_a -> 1523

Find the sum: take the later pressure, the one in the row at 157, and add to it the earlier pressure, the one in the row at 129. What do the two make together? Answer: 42.4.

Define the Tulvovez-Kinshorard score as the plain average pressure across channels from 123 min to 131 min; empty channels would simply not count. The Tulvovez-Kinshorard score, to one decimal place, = 20.8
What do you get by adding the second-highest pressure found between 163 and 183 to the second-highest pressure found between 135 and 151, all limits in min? 45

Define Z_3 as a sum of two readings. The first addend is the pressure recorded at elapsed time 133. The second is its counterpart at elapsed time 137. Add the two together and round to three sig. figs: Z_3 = 43.0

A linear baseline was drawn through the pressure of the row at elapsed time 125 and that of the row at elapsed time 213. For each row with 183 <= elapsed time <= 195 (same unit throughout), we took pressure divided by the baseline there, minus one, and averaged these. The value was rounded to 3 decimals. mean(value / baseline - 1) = -0.167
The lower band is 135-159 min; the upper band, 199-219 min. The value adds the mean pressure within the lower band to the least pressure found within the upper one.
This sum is 47.2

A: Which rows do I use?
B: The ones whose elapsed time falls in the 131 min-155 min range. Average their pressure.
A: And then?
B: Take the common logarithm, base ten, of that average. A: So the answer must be 1.324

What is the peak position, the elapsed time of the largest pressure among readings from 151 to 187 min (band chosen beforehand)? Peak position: 177 min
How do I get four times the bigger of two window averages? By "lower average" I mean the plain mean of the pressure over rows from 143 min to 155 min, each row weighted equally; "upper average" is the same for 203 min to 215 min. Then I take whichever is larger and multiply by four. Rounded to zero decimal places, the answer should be 117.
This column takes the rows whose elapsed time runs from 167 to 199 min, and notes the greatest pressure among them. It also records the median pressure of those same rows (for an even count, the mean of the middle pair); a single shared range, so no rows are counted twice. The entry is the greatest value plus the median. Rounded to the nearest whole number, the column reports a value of 47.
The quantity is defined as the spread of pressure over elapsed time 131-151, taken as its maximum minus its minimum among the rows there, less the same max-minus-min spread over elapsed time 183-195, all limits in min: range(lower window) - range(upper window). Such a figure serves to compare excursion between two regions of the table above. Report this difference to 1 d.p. 1.3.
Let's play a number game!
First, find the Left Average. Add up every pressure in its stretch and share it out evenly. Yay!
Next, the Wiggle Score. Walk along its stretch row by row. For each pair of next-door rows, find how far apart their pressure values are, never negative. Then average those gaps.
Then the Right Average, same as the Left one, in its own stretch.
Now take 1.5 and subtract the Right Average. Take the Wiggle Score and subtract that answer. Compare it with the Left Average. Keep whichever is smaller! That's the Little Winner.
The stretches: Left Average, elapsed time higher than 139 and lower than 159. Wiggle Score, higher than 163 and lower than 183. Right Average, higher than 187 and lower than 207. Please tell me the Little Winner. 21.0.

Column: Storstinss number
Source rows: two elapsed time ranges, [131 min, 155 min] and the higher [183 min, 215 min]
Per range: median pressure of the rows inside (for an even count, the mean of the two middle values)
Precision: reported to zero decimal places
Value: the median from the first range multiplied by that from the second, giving 520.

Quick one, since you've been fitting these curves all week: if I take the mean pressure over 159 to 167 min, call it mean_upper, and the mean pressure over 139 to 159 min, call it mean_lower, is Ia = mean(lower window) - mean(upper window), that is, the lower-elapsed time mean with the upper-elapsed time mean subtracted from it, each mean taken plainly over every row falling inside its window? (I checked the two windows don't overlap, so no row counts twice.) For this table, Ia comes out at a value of -1.4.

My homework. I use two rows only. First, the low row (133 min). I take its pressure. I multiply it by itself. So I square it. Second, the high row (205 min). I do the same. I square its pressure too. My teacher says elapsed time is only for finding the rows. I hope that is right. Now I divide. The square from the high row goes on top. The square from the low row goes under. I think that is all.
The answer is 1.9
